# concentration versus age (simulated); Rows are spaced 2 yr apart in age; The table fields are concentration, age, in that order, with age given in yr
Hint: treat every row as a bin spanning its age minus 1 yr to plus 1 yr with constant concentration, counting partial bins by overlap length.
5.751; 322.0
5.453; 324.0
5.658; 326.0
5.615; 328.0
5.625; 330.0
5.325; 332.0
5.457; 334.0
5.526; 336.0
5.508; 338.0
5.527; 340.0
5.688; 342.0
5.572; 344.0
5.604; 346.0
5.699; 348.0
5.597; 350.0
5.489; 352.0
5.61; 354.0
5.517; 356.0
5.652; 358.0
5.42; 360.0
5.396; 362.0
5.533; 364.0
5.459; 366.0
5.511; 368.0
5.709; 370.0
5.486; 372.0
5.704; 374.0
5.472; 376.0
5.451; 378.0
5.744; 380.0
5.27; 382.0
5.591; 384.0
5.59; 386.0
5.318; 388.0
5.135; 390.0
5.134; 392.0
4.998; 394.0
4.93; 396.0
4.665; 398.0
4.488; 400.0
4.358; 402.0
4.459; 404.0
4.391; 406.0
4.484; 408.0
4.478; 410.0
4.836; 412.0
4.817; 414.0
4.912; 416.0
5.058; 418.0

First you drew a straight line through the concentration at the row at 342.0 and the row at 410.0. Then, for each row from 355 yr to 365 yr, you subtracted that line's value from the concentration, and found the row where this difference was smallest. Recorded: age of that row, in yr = 360.0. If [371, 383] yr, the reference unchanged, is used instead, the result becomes 382.0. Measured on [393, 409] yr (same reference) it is 402.0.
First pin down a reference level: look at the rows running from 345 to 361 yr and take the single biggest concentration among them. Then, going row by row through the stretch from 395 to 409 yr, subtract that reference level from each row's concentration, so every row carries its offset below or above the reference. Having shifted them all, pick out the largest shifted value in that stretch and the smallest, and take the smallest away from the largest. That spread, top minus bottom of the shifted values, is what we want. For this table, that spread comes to 0.57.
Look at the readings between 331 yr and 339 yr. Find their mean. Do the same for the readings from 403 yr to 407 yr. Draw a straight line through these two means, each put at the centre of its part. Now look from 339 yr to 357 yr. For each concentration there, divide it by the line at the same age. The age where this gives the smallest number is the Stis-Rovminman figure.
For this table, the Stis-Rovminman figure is 340.0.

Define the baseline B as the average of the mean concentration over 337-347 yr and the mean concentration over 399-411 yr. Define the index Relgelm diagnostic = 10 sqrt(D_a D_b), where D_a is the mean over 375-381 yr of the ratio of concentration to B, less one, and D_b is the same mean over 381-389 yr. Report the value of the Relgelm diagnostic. 0.97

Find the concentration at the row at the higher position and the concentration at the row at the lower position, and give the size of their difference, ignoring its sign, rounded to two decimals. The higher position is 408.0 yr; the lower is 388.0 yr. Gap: 0.83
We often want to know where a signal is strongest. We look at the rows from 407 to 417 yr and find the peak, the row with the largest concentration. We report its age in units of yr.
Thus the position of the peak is 416.0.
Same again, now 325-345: 342.0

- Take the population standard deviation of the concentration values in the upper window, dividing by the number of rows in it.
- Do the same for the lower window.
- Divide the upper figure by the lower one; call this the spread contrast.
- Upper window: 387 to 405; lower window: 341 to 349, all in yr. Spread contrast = 6.1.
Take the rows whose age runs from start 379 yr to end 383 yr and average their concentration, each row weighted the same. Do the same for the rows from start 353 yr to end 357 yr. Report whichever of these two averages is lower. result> 5.5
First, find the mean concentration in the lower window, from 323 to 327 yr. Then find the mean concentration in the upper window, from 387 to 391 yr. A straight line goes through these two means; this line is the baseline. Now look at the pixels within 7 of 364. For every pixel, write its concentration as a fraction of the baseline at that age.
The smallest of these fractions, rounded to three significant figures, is 1.01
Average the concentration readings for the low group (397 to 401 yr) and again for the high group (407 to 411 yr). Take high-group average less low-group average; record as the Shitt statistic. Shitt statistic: -0.10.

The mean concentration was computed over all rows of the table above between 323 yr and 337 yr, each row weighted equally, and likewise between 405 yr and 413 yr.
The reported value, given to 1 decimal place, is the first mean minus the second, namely 1.0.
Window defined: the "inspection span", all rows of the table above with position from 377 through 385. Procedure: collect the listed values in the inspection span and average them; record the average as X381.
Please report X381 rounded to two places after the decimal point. 5.51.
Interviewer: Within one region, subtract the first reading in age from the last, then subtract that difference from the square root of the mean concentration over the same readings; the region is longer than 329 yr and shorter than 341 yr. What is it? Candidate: 2.44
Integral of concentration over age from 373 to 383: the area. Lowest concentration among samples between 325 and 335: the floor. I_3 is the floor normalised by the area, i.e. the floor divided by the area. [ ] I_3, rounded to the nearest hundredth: 0.10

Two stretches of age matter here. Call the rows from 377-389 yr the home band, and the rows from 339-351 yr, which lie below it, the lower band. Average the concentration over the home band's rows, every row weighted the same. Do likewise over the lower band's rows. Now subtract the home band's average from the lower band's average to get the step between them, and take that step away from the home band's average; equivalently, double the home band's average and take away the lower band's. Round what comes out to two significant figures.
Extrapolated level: 5.4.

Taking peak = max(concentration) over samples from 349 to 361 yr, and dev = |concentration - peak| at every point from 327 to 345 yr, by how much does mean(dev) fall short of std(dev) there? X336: -0.03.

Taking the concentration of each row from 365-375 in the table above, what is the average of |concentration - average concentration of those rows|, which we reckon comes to 0.11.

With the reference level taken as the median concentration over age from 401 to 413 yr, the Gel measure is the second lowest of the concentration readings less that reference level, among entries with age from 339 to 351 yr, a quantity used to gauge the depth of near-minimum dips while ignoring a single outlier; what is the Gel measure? 1.10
